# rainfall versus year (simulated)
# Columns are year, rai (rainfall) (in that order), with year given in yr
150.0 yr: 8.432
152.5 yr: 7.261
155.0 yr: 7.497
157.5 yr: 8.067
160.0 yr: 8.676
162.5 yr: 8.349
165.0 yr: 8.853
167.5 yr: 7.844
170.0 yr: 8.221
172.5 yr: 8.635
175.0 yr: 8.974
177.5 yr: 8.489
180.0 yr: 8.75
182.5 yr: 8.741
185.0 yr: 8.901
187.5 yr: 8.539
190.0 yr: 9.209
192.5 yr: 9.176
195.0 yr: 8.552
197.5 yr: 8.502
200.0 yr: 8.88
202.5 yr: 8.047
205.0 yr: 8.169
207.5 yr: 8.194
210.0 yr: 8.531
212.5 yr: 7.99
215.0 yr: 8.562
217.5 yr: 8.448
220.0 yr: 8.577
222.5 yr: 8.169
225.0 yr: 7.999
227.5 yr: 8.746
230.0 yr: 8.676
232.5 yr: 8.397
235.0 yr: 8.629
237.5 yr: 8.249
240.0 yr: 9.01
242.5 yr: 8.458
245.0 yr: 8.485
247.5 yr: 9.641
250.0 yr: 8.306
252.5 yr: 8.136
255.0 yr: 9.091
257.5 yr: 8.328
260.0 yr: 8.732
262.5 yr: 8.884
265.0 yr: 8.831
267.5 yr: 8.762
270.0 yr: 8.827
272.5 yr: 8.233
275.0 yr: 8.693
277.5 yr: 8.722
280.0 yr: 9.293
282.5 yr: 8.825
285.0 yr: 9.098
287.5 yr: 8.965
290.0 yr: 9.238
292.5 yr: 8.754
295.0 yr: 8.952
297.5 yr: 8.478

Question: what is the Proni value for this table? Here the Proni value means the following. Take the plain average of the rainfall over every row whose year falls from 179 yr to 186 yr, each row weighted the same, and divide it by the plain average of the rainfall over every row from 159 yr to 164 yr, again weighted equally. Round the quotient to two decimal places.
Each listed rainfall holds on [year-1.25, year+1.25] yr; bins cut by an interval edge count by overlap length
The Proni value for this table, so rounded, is 1.03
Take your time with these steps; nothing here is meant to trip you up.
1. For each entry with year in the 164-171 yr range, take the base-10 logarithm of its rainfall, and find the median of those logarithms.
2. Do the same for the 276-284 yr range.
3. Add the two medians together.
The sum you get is 1.86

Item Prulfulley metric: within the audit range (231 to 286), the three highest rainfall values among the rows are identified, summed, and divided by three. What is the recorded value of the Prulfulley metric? 9.34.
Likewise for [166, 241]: 9.13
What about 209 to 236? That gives 8.68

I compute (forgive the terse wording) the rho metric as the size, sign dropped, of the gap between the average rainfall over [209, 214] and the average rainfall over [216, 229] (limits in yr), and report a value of 0.13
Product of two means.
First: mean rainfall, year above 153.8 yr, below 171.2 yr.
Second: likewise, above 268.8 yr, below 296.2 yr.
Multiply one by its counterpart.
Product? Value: 72.9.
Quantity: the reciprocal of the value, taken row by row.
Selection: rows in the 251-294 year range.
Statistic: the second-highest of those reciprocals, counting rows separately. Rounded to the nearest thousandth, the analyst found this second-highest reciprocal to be 0.121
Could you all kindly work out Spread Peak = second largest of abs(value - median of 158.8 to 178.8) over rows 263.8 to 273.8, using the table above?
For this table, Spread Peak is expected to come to 0.27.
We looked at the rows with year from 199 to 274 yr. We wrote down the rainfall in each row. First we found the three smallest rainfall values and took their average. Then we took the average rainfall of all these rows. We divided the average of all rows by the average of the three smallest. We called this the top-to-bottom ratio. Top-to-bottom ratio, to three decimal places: 1.065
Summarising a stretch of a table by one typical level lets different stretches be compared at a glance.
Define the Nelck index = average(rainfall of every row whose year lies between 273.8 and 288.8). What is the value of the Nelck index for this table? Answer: 8.93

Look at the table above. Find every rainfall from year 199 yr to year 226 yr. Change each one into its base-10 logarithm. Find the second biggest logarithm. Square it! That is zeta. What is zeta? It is 0.871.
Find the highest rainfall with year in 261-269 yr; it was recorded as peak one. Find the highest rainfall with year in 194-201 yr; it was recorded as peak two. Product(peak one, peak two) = 79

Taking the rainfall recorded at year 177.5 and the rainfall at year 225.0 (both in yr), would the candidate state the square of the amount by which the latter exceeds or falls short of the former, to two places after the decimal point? 0.24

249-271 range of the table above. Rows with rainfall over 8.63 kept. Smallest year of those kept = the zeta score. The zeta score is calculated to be 255.0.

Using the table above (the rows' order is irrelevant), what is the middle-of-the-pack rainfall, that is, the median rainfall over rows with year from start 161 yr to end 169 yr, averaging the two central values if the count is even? 8.35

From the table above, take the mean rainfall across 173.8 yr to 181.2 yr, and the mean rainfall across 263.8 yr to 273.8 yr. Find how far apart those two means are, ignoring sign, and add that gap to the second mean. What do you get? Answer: 8.74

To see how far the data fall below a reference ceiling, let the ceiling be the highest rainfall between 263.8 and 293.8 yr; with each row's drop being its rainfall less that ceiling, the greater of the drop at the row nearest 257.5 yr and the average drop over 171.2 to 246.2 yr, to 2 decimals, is -0.74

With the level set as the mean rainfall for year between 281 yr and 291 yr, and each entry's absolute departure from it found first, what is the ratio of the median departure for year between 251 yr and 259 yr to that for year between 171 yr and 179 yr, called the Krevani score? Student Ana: 1.8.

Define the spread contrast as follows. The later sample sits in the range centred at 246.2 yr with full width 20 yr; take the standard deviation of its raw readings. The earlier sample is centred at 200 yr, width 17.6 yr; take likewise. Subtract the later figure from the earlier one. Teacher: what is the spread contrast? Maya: -0.11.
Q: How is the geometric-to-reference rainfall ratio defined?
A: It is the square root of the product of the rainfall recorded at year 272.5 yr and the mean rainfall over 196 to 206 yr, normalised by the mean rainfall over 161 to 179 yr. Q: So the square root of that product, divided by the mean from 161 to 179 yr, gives 0.98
